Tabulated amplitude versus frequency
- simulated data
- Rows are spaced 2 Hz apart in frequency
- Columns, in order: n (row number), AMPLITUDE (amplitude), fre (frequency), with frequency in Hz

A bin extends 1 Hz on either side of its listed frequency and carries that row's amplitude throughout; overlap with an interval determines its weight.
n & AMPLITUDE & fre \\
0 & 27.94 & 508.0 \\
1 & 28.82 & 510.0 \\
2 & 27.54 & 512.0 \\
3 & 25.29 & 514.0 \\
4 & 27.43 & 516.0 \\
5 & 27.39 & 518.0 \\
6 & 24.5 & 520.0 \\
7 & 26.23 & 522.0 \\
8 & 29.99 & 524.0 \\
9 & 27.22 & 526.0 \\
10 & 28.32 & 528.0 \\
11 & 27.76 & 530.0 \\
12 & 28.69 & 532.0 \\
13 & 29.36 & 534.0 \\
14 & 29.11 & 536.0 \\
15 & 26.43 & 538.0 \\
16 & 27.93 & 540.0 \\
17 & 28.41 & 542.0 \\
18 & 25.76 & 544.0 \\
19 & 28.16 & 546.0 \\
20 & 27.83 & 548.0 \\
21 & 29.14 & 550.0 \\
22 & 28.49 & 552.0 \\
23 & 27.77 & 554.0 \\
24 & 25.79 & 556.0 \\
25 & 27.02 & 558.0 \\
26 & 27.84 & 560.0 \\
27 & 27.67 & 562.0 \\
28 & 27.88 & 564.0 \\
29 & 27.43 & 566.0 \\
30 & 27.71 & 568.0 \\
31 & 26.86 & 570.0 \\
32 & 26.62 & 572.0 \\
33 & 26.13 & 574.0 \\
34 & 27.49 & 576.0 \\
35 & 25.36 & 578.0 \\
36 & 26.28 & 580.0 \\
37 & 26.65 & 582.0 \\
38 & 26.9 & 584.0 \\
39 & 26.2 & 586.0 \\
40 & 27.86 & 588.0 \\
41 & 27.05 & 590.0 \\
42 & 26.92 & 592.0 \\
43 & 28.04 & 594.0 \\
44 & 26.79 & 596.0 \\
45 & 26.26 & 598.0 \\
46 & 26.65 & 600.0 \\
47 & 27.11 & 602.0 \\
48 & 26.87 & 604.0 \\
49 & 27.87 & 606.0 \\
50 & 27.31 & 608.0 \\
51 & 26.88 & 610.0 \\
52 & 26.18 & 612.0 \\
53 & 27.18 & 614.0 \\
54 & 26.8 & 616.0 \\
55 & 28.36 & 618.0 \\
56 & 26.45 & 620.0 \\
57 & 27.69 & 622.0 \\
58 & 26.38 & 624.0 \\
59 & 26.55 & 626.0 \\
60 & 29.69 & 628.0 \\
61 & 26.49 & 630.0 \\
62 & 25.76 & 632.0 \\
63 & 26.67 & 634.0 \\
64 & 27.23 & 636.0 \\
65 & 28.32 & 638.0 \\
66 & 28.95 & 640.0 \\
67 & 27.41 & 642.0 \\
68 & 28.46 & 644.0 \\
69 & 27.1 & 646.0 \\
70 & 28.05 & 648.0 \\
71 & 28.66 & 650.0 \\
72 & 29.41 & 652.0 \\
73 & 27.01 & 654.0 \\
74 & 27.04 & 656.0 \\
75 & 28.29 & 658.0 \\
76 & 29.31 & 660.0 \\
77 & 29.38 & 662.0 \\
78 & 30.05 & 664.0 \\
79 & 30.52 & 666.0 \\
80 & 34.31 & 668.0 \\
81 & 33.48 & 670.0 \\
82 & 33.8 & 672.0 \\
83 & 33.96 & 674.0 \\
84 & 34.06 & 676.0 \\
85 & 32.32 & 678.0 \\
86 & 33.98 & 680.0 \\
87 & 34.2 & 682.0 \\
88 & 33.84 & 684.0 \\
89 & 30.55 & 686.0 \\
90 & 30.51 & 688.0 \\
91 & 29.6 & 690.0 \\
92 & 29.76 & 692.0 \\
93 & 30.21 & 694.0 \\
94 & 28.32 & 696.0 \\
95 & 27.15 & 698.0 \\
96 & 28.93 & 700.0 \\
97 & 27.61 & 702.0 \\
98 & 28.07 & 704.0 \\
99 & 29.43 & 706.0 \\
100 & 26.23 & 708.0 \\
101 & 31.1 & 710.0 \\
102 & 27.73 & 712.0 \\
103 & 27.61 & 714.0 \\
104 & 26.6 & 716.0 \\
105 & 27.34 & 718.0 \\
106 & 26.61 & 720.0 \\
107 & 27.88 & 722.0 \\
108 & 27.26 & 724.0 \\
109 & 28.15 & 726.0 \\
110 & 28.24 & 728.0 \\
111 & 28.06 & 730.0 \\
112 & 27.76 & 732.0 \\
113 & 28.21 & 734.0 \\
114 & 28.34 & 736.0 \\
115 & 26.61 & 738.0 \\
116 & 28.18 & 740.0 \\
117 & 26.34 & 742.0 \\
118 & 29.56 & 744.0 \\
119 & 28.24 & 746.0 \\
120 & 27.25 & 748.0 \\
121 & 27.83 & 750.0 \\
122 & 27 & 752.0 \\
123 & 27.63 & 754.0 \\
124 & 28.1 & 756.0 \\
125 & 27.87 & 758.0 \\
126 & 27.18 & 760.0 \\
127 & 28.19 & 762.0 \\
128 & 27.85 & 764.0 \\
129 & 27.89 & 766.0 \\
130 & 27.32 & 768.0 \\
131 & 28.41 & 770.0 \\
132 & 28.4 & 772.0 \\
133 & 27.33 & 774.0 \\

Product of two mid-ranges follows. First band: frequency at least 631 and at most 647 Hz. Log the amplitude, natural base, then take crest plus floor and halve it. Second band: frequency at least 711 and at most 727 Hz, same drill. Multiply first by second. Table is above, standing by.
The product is 10.94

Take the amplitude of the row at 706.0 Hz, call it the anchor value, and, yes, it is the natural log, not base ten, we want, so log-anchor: 3.38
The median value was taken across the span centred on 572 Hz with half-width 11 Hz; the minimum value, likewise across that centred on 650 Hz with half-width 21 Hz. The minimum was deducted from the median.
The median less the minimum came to 1.10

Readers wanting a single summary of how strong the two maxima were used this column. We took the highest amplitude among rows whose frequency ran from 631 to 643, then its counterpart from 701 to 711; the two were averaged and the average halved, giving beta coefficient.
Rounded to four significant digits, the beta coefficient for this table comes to 15.01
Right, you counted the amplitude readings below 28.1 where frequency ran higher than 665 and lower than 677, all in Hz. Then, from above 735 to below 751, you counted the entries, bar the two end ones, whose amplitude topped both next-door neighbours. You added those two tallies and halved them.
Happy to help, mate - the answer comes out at 1.0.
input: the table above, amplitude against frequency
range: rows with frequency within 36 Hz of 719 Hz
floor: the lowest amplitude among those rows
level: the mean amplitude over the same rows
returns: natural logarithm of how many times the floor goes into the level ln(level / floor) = 0.077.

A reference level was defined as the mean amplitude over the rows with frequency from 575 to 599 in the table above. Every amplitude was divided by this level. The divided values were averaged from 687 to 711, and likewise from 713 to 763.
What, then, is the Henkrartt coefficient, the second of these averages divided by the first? 0.96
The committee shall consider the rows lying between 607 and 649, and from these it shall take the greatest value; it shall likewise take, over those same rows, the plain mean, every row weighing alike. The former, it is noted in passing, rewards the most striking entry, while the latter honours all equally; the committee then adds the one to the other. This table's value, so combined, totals 57.0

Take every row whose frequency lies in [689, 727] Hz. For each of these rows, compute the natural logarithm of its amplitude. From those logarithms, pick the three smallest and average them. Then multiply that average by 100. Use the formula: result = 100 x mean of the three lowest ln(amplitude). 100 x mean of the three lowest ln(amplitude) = 328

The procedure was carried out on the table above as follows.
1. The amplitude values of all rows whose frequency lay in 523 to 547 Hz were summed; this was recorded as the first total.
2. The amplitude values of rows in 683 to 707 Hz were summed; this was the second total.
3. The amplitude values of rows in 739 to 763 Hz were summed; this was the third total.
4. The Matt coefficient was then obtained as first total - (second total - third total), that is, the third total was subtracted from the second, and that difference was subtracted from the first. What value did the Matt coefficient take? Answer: 317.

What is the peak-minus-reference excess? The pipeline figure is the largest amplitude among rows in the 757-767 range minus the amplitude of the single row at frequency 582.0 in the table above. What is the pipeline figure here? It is 1.5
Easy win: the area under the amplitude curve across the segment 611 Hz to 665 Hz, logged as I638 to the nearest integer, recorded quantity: 1498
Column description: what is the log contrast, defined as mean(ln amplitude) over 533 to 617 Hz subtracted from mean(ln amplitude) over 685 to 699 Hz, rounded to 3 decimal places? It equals 0.078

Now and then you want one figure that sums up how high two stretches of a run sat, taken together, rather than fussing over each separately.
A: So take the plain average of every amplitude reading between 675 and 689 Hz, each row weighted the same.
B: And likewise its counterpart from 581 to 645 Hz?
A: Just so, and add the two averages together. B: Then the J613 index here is 60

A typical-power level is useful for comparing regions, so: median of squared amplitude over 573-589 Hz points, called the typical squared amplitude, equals 700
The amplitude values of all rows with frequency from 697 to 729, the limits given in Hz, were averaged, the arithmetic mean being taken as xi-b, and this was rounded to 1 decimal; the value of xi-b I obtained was 27.9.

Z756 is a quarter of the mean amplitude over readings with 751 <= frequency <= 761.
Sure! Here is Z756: 6.89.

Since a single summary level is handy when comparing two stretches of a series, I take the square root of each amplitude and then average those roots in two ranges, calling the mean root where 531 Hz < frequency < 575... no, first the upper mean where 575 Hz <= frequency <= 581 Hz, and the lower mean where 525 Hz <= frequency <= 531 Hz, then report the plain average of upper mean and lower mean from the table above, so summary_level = 5.20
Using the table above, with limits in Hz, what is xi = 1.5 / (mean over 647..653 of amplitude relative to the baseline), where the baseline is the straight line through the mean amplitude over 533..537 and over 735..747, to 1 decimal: 6.5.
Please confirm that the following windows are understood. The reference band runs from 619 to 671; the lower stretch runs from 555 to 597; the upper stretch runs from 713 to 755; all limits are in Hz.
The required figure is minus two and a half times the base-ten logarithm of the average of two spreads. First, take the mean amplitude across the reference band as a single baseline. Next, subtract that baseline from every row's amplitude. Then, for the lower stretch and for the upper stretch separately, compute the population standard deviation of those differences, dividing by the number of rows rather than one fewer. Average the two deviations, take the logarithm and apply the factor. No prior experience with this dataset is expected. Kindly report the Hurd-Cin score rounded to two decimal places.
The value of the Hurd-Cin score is 0.33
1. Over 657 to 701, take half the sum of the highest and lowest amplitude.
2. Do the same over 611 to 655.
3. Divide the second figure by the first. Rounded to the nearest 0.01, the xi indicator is 0.90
